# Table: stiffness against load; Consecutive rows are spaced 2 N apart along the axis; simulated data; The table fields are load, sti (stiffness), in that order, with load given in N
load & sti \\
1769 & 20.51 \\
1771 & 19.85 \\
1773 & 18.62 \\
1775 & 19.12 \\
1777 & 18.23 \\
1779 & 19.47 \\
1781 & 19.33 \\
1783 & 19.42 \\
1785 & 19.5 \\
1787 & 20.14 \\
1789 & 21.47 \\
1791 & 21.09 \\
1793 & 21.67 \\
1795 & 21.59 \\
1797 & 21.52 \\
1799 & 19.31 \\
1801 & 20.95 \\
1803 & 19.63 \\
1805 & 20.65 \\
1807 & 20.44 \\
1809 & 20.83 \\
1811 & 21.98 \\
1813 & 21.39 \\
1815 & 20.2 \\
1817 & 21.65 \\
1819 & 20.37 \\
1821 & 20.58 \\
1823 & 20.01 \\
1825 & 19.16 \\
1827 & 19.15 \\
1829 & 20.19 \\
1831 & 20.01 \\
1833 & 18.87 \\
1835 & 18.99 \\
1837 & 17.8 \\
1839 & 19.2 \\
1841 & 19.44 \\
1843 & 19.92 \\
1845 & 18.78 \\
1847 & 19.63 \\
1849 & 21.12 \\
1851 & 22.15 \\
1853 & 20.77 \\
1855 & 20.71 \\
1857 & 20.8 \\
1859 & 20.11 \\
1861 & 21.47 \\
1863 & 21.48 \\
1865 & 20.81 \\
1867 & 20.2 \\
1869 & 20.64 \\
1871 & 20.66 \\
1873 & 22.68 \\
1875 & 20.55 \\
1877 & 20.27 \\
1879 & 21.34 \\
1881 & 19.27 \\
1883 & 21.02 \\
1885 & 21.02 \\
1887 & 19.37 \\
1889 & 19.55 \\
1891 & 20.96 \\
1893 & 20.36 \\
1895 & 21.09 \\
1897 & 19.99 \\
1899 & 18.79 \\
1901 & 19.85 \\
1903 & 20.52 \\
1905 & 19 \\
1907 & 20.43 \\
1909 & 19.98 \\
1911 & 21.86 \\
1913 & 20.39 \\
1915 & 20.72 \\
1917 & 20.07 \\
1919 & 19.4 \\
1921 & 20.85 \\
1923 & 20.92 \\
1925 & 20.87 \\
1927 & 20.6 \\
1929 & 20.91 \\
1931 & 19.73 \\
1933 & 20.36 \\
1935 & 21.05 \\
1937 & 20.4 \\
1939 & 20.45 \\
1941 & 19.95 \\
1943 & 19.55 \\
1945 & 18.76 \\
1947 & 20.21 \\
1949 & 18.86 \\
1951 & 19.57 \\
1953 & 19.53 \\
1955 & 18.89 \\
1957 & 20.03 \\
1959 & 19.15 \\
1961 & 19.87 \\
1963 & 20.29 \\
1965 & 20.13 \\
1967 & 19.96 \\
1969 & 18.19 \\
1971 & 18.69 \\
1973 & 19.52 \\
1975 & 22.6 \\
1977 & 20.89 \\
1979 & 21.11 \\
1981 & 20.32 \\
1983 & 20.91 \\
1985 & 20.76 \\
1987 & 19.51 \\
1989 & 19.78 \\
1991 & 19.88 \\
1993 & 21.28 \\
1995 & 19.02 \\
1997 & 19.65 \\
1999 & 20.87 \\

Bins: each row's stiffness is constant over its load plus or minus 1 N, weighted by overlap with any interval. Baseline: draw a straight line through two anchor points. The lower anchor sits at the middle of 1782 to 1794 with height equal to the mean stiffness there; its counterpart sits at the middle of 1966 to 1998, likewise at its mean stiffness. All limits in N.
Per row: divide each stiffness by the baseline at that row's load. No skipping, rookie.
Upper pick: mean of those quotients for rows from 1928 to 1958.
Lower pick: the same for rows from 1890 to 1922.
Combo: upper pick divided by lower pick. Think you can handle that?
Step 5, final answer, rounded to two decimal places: 0.98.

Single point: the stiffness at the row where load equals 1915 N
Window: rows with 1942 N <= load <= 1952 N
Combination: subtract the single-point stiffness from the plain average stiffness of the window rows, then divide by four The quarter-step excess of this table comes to -0.33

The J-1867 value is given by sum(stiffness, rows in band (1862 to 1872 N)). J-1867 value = 104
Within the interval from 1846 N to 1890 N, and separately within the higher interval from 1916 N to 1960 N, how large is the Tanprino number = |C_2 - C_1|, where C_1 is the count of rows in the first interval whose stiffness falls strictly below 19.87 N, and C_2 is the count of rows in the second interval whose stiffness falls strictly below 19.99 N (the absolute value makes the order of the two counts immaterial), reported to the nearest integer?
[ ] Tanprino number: 6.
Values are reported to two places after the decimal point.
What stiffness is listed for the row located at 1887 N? 19.37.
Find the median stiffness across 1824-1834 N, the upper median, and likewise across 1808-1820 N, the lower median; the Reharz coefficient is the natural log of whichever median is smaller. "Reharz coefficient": 2.95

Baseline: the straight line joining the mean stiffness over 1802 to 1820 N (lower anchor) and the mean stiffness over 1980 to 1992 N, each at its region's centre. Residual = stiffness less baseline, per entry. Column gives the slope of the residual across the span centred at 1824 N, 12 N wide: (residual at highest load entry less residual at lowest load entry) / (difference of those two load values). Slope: -0.015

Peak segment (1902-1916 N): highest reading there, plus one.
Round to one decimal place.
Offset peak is 22.9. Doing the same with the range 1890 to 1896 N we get 22.1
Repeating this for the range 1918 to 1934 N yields 21.9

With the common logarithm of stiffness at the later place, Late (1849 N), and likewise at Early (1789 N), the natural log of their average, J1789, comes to 0.284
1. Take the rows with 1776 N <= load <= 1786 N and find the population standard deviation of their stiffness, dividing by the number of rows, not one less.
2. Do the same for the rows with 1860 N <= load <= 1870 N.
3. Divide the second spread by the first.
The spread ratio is 1.0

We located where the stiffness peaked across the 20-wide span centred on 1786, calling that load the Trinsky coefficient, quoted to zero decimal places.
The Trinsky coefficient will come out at 1793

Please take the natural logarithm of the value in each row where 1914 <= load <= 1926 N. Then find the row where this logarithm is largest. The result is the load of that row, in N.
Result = 1923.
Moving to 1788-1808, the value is 1793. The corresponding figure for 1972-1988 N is 1975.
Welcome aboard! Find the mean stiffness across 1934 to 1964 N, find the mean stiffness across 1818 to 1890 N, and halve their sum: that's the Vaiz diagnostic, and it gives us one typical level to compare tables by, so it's 20.0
